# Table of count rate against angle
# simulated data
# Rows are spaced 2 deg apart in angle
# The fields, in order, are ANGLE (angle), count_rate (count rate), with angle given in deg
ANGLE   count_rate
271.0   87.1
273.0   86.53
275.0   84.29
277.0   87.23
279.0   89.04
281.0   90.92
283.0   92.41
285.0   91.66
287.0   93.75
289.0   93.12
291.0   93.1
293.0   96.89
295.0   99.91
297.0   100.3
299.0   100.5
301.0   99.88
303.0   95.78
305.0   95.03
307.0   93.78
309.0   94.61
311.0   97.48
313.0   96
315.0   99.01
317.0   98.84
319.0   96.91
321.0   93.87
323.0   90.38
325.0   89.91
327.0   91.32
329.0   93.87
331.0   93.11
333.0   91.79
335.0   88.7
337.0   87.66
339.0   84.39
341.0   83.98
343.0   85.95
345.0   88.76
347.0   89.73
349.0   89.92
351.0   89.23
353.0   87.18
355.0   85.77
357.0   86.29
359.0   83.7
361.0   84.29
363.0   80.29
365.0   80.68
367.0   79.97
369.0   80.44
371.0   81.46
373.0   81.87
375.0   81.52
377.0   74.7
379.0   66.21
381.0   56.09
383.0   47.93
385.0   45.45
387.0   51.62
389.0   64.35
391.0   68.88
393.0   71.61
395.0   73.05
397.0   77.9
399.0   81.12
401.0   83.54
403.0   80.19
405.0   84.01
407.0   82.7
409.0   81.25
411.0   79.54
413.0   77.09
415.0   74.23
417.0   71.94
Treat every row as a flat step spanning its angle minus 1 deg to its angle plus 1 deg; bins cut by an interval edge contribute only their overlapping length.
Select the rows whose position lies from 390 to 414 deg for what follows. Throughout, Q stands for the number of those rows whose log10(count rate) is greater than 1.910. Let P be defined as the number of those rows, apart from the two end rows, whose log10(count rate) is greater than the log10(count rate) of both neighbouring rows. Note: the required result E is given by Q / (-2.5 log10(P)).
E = -4.0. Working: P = 2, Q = 3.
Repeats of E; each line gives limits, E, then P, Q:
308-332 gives -10.1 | 3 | 12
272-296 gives -15.9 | 2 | 12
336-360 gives -15.9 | 2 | 12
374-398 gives 0.0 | 0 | 1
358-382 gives -4.2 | 3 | 5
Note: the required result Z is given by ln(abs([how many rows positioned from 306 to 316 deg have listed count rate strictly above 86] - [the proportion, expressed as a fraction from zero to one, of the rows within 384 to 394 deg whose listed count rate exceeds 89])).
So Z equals 1.61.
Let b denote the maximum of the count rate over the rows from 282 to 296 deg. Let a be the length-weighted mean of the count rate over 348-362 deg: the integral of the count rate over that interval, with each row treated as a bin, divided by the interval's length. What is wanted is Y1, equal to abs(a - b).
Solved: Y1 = 13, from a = 87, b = 99.91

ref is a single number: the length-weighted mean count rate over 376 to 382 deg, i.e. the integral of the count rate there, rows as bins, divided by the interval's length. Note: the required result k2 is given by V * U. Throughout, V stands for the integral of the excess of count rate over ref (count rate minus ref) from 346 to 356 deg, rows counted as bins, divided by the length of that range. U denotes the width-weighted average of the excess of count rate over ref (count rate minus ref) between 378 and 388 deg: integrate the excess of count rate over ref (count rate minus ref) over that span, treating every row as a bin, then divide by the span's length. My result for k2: -277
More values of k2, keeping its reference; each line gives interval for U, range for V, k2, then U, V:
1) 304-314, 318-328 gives 797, 30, 27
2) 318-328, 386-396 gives 6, 27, 0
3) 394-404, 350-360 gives 280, 13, 21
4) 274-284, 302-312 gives 686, 23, 30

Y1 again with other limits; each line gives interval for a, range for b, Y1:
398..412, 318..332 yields 15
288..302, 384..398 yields 20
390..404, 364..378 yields 5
